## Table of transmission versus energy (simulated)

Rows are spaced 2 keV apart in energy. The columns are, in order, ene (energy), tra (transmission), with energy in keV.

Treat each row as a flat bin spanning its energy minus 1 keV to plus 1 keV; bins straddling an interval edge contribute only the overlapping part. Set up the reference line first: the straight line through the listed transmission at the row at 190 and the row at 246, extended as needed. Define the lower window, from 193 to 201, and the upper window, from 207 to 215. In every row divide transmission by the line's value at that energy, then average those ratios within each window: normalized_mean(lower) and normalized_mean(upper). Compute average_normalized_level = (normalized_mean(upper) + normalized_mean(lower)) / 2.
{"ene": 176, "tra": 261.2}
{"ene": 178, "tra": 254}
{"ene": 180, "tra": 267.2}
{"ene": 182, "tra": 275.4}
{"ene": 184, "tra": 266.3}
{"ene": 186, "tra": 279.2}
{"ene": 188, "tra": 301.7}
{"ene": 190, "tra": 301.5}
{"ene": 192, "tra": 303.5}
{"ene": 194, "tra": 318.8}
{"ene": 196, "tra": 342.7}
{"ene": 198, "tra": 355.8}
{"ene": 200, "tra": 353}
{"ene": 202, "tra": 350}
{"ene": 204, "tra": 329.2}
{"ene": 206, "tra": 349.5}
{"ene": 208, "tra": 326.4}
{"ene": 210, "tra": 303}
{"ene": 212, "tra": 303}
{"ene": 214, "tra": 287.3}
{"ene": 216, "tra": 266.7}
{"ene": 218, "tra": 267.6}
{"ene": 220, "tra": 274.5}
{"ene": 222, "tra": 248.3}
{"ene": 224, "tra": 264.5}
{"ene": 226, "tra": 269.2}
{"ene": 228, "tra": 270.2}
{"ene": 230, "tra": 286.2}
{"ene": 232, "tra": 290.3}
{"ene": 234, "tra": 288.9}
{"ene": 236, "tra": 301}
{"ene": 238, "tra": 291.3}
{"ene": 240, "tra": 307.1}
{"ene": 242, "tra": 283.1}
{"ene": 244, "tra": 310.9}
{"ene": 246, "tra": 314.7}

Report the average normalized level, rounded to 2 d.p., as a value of 1.06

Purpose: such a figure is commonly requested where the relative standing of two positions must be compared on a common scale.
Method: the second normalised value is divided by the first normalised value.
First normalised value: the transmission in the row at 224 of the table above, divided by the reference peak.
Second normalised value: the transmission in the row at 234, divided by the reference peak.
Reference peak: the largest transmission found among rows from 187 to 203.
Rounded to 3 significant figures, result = 1.09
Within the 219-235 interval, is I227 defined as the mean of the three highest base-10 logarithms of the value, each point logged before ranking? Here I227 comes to 2.46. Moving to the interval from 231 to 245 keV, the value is 2.49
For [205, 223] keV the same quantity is 2.51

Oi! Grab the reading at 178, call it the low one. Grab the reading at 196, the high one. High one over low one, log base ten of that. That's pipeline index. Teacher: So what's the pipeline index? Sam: 0.13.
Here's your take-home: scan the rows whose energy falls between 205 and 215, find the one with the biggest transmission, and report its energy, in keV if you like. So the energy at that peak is 206 keV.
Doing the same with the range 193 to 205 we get 198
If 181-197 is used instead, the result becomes 196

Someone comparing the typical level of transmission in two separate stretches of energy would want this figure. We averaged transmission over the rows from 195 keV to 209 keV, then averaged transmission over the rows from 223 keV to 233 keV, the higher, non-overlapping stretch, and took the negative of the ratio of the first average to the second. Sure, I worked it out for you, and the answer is -1.25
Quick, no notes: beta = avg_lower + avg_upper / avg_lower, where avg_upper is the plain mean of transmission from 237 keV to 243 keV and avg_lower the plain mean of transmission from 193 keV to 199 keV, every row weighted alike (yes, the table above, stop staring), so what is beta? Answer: 340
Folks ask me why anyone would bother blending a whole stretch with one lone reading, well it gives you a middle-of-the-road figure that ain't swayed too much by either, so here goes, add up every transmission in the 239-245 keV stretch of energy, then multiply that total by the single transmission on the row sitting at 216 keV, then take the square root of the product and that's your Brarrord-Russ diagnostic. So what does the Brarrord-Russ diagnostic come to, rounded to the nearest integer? 490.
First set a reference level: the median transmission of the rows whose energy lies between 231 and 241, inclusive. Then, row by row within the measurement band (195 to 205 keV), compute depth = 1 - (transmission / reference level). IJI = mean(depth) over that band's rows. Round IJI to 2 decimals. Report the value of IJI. -0.19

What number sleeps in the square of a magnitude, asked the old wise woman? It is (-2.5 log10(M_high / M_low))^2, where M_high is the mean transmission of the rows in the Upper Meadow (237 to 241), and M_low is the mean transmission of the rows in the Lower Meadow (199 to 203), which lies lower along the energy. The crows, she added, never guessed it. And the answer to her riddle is 0.031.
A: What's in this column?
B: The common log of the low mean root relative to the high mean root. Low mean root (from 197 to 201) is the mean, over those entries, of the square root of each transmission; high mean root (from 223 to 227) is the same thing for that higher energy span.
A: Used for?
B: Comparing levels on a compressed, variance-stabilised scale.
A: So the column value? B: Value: 0.062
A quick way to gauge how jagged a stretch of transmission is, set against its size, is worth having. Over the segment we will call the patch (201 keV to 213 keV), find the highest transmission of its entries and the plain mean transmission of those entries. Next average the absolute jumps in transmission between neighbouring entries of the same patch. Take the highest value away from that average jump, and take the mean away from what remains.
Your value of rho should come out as -659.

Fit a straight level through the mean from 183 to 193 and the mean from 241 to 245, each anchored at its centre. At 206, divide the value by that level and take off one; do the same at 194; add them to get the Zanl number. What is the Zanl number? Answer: 0.29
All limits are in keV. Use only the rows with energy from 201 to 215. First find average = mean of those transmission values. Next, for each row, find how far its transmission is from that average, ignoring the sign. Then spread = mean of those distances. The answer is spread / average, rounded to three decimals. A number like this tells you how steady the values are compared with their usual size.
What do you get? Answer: 0.063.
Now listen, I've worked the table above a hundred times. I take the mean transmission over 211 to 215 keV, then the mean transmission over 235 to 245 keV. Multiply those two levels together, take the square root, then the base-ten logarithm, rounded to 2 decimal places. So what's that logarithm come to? 2.47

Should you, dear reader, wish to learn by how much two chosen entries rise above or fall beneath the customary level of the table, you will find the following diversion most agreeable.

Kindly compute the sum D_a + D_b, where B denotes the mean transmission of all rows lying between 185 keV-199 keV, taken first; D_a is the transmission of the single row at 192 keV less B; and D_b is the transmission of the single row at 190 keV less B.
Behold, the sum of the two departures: -24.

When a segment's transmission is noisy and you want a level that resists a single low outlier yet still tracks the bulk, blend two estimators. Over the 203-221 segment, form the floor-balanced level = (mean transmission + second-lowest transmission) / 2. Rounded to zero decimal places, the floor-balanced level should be 284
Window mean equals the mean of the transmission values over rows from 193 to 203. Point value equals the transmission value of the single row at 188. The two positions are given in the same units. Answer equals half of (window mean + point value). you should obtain 323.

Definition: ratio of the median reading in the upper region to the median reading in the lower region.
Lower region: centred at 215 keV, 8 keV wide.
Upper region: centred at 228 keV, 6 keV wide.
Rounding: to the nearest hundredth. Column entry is 0.97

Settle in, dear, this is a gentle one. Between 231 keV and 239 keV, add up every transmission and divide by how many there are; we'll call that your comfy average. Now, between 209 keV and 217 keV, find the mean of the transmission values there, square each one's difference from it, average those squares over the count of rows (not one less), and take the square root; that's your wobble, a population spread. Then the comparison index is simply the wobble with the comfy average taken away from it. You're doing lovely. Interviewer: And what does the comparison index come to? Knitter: -278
